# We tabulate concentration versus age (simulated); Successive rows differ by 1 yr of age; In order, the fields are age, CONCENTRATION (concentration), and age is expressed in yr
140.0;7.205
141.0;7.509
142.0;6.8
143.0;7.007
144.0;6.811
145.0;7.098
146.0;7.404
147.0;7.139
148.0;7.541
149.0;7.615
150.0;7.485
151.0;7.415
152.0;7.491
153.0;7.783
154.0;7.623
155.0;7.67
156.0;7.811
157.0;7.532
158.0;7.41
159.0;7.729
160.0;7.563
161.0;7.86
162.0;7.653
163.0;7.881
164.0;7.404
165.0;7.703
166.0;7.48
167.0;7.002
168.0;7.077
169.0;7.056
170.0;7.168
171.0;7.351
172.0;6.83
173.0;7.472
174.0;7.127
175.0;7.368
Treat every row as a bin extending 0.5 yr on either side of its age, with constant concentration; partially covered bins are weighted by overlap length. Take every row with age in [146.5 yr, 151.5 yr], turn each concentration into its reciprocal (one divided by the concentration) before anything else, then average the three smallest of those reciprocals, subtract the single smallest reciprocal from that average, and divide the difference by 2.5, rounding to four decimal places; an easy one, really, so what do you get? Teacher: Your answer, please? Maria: 0.0005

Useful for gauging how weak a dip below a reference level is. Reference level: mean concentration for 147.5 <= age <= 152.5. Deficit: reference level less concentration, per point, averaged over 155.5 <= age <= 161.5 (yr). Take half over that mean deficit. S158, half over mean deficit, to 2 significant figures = -3.5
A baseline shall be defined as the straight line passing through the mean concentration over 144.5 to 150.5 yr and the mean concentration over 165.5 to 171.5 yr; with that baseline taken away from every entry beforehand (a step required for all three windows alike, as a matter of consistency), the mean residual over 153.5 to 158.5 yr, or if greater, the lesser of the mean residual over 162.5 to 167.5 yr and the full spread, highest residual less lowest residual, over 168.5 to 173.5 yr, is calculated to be 0.31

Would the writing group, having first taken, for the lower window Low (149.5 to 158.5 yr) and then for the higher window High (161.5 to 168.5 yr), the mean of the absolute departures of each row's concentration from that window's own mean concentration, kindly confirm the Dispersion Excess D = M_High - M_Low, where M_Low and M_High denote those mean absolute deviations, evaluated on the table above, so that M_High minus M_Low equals 0.13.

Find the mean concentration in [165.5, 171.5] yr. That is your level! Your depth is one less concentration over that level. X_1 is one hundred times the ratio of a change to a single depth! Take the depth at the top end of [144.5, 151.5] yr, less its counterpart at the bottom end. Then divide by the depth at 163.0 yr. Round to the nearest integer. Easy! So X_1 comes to 46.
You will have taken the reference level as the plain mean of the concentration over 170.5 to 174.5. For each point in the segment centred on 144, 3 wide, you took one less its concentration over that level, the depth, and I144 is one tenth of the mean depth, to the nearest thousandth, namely 0.003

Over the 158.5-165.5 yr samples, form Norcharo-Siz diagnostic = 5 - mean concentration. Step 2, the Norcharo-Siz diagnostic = -2.68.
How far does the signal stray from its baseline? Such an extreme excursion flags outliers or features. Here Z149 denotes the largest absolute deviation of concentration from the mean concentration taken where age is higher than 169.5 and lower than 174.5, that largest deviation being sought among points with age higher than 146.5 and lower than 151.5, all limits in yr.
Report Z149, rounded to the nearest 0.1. 0.4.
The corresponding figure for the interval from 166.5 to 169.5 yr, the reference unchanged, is 0.2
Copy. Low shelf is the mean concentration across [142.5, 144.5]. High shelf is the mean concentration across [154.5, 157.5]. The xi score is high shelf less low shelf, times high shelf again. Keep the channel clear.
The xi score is 5.8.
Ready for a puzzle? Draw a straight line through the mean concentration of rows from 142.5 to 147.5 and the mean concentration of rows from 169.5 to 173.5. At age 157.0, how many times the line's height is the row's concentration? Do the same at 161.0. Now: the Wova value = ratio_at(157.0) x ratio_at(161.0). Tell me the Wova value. 1.16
